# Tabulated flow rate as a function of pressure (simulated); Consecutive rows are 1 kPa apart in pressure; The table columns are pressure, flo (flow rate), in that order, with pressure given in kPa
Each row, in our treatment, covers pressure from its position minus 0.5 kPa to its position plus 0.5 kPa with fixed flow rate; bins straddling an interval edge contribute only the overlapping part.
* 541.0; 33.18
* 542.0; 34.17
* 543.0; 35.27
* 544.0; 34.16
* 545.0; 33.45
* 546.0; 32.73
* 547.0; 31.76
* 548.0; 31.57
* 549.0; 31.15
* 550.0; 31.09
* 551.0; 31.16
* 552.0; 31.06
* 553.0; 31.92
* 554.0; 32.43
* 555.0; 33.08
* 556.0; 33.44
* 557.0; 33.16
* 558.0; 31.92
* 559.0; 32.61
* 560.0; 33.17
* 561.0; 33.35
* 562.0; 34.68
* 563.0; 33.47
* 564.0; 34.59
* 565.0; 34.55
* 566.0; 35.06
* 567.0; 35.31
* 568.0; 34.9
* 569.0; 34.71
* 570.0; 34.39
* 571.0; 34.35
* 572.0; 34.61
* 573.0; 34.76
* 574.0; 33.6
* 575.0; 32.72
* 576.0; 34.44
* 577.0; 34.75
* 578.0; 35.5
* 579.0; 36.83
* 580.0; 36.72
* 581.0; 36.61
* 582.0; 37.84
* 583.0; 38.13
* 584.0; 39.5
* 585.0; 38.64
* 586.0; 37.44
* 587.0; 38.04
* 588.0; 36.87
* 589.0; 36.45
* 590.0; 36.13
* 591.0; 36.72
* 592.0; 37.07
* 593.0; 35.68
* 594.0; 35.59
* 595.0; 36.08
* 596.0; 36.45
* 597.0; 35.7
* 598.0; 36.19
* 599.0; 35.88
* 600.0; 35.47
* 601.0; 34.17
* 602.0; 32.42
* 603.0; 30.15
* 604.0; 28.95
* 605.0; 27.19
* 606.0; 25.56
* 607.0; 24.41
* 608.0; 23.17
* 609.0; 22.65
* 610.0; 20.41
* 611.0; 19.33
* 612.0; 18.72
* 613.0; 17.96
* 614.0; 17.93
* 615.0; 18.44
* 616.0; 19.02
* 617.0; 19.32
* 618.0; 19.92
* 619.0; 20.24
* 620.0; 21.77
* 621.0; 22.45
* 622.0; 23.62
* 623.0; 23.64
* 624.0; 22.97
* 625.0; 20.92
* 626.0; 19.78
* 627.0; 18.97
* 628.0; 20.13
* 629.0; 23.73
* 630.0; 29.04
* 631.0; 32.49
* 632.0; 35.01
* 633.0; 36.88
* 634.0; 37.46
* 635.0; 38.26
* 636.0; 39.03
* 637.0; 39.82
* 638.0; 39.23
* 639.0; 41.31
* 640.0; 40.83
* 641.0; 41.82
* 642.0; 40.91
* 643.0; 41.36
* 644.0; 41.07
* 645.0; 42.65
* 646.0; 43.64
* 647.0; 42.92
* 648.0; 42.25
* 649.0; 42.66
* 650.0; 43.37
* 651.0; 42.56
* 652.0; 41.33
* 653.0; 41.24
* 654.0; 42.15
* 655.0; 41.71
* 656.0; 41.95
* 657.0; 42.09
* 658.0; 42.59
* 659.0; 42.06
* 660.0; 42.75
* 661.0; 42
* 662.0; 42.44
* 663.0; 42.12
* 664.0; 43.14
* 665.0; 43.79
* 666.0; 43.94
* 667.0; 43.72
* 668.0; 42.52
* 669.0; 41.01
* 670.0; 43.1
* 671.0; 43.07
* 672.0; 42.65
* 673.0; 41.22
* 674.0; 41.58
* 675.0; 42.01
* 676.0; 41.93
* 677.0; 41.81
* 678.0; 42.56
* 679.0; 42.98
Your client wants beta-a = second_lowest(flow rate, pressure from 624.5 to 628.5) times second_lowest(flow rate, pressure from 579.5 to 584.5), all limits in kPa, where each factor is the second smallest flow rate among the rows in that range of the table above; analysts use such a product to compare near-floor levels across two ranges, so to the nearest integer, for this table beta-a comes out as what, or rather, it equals 726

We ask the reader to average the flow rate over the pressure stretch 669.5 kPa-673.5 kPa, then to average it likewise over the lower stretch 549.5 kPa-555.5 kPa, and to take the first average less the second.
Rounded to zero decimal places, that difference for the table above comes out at 11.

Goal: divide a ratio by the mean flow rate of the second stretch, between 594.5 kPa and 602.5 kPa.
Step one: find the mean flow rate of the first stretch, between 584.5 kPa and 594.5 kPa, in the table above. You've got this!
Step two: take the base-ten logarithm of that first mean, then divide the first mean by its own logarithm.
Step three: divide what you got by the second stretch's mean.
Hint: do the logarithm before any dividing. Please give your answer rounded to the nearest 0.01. 0.67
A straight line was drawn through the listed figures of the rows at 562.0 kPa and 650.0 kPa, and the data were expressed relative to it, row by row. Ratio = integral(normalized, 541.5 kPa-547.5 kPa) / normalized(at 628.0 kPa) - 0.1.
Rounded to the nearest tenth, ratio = 12.4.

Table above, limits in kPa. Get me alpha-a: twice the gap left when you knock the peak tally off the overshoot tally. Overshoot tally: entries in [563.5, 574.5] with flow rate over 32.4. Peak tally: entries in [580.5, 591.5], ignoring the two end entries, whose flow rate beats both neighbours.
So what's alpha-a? 18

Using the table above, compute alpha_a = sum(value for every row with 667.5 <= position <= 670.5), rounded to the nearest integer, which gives 127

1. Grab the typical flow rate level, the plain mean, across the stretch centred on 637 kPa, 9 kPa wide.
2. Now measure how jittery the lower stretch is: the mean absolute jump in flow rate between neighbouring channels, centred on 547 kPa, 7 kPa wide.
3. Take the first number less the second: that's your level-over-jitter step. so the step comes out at 39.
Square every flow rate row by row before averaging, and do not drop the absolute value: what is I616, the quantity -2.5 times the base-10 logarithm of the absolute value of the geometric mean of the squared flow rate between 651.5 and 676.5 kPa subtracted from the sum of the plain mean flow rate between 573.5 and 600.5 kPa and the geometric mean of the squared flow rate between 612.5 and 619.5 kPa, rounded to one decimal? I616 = -7.9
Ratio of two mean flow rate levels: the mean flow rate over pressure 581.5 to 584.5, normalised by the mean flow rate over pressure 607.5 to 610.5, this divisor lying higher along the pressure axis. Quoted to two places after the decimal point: 1.74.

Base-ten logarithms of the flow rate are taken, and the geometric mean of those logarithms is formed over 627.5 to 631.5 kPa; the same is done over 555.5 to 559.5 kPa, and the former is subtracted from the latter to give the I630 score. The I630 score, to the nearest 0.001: 0.104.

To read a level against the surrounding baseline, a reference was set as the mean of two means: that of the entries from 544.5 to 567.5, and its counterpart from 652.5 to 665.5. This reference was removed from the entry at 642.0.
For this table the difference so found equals 3.3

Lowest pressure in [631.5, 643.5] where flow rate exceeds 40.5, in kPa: 639.0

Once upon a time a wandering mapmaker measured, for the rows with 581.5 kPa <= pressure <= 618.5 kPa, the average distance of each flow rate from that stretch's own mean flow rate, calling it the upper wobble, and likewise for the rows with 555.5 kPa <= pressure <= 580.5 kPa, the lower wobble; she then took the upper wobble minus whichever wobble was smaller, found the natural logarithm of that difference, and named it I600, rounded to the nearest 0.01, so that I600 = 1.82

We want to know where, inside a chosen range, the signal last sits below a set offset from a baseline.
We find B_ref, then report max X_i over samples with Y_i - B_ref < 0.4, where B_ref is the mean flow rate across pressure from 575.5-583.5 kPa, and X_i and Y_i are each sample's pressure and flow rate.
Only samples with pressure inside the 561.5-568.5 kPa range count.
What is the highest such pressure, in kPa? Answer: 568.0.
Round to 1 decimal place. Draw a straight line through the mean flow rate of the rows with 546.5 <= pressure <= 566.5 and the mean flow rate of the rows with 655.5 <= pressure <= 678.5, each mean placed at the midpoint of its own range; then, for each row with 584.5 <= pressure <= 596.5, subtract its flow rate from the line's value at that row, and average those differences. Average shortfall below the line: -1.0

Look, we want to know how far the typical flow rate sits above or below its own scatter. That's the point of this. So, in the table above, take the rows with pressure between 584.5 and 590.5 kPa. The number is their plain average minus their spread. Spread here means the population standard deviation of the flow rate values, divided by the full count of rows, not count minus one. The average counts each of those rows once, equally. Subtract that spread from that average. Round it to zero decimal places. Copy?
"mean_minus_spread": 36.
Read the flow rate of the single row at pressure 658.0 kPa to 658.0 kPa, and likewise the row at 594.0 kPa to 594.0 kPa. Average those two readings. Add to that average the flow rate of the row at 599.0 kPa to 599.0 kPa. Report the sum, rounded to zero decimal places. 75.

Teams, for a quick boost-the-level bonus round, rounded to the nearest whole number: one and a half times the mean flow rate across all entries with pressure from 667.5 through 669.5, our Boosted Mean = 63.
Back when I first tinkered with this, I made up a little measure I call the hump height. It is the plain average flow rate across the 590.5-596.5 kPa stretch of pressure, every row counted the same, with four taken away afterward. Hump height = 32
